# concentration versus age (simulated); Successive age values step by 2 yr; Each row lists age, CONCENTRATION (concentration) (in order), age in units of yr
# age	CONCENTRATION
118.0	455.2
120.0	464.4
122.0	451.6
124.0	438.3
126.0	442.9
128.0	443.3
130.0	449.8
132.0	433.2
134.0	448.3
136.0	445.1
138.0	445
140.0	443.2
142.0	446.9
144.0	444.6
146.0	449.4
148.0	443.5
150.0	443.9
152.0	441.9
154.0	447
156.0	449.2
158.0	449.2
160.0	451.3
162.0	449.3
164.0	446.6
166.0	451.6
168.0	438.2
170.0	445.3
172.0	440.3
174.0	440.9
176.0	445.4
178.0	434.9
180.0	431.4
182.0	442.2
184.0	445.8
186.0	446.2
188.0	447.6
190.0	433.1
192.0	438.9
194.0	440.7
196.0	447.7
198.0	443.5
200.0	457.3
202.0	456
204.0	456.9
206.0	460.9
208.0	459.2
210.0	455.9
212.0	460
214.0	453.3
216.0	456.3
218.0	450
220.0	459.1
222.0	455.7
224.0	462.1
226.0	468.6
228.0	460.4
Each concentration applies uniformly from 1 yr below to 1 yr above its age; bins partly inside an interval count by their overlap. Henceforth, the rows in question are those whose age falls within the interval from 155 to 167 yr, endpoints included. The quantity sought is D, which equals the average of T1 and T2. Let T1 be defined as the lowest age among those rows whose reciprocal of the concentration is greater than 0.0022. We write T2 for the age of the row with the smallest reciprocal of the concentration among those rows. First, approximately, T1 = 156.0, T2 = 166.0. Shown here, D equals 161 yr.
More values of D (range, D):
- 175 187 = 181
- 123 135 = 127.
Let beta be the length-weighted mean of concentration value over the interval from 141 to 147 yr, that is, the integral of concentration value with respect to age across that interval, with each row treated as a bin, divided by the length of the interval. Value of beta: 447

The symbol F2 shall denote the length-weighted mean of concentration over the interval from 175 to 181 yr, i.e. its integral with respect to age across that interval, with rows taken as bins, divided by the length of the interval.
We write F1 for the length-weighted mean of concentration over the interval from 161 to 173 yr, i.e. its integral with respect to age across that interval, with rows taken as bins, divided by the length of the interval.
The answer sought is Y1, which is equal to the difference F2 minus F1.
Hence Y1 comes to -8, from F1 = 445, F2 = 437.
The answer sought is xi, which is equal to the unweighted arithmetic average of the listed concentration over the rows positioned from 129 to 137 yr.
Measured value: 444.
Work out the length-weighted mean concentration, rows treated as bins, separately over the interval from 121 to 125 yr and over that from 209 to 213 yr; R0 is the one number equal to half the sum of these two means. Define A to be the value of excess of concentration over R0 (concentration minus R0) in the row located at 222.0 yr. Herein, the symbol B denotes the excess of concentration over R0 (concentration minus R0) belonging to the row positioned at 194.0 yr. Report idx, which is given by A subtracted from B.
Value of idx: -15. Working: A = 4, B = -11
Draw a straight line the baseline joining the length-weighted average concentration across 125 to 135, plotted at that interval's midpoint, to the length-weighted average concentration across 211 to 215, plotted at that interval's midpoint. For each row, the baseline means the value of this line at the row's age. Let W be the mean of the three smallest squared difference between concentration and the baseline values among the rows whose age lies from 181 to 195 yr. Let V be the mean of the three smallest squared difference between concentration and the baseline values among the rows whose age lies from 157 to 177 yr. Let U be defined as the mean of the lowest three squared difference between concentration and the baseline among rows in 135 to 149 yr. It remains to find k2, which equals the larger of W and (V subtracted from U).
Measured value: 34.4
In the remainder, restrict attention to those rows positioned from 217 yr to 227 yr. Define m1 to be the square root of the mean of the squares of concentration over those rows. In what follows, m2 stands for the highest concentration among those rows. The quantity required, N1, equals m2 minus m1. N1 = 9.5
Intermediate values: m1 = 459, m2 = 468.6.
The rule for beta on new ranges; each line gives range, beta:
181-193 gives 442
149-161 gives 447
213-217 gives 455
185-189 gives 447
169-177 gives 443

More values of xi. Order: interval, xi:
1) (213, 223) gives 455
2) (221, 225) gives 459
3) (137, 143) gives 445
